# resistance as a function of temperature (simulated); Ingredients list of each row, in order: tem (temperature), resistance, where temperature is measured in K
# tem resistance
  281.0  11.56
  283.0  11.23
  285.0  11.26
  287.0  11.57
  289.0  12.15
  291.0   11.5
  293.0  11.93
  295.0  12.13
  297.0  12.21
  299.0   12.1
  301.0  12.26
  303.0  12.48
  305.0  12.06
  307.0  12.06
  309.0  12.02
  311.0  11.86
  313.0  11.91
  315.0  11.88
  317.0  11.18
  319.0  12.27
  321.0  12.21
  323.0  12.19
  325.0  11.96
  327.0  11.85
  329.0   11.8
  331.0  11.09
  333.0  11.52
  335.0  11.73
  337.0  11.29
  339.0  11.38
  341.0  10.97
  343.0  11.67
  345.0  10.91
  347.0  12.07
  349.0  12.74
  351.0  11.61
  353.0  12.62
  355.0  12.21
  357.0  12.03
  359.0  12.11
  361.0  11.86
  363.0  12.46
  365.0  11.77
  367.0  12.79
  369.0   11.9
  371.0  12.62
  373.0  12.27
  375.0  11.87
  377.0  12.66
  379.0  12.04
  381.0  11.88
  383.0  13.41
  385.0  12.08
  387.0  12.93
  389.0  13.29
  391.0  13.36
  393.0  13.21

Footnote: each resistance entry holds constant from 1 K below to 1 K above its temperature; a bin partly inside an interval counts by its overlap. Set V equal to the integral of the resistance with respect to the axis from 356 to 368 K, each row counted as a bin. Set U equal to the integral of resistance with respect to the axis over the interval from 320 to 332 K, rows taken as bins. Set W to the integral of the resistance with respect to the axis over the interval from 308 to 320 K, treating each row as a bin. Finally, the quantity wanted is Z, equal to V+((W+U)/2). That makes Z 288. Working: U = 142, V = 146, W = 142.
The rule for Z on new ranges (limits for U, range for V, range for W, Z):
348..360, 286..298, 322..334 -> 287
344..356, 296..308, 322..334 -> 289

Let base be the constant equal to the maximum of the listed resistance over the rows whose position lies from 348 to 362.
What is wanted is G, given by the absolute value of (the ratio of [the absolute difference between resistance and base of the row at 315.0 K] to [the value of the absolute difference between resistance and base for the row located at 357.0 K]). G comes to 1.21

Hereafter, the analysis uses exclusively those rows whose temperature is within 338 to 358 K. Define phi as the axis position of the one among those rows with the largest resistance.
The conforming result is 349.0 K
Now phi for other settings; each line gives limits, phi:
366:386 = 383.0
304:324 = 319.0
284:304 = 303.0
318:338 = 319.0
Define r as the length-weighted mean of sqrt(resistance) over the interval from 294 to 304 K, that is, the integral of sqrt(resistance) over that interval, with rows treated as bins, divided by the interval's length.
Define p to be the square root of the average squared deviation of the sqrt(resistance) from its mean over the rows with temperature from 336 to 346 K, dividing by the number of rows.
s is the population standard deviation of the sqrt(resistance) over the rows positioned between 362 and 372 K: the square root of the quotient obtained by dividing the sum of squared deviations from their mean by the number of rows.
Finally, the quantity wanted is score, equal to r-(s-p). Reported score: 3.48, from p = 0.042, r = 3.50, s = 0.0574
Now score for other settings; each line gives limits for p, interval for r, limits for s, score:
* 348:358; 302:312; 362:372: 3.48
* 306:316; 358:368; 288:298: 3.47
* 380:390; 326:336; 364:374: 3.44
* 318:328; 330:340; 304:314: 3.39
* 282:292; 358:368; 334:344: 3.50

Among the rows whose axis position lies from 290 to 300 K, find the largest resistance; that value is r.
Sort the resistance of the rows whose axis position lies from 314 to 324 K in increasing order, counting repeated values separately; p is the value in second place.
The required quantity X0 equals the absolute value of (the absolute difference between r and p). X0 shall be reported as 0.33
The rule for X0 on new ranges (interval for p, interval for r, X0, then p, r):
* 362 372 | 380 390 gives 1.51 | 11.9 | 13.41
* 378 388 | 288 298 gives 0.17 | 12.04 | 12.21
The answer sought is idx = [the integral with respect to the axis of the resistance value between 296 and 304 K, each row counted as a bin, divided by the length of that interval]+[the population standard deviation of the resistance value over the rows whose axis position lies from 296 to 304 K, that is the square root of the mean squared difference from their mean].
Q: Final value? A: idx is 12.4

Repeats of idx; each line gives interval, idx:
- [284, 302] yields 12.2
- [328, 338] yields 11.8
